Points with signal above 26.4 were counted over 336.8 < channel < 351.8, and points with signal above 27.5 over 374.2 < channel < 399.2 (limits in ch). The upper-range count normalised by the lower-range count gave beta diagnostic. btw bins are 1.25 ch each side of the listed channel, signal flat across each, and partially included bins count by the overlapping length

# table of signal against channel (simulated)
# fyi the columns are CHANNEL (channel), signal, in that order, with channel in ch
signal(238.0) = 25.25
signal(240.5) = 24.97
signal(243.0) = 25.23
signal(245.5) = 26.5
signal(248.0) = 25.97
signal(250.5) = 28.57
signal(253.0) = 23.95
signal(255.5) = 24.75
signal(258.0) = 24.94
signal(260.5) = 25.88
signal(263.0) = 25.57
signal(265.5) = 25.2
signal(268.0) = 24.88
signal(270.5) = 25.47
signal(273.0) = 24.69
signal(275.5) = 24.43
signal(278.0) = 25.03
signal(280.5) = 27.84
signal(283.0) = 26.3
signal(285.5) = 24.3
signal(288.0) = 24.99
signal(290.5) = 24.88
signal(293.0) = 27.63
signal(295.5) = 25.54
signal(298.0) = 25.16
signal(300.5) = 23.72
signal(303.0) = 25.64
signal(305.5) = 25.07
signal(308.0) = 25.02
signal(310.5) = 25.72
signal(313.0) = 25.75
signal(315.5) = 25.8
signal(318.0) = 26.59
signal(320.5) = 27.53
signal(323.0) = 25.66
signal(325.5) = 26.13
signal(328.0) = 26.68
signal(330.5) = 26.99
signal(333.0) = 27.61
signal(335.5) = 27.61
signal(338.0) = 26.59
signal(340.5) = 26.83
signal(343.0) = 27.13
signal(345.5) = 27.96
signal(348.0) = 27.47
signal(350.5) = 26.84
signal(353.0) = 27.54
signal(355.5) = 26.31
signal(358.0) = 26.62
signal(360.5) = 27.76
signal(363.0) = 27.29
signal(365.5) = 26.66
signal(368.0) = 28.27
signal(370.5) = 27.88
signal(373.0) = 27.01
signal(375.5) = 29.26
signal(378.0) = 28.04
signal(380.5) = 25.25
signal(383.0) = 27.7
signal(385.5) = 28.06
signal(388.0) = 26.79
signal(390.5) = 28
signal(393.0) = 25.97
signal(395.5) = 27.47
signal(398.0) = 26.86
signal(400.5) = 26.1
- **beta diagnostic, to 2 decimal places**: 0.83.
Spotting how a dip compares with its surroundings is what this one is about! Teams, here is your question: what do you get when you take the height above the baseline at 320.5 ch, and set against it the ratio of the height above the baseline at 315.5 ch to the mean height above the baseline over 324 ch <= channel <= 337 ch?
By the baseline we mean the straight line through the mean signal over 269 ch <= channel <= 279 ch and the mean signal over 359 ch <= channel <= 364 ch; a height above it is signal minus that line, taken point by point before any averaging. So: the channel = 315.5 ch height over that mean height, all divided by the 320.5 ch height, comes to -1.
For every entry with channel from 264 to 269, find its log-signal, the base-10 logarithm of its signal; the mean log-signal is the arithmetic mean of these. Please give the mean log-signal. 1.399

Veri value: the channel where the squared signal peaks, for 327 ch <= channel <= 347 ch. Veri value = 345.5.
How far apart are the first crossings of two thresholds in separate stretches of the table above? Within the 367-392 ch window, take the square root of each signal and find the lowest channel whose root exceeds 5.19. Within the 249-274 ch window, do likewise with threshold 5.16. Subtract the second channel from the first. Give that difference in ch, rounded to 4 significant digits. 117.5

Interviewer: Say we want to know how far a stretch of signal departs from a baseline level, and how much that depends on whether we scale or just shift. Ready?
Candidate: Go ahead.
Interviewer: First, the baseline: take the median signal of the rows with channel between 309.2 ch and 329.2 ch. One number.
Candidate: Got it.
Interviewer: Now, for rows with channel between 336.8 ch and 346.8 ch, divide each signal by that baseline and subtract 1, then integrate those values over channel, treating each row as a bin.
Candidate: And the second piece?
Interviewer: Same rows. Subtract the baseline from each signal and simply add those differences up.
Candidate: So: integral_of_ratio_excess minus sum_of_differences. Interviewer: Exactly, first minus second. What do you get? -4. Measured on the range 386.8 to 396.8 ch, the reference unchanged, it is -4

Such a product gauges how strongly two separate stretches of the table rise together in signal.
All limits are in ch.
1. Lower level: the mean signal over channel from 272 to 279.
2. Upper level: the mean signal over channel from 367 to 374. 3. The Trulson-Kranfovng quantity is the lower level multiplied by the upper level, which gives 685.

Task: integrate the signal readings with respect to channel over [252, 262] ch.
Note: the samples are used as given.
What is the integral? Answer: 249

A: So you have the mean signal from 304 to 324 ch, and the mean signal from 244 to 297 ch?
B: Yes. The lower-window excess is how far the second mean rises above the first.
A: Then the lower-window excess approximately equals -0.3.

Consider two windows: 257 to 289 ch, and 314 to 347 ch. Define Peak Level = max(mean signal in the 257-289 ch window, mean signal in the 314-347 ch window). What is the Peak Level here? 26.85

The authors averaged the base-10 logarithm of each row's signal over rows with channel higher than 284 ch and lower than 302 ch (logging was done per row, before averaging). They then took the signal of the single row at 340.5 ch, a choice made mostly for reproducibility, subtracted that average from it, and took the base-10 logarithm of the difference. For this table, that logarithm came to 1.41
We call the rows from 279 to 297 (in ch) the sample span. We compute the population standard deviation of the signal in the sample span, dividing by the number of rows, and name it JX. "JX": 1.3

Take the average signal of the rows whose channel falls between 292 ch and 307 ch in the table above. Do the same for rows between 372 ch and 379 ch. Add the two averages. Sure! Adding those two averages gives 53.6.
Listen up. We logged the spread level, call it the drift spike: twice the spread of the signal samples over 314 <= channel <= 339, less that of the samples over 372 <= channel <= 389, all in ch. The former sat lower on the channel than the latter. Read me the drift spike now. 0.2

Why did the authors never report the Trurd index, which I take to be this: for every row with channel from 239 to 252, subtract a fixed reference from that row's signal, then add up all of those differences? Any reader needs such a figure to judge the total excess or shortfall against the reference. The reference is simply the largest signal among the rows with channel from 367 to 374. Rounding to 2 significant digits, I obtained -10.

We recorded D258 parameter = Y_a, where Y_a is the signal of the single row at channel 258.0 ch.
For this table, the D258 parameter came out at 24.94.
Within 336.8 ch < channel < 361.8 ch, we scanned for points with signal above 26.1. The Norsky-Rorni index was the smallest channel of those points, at 338.0 ch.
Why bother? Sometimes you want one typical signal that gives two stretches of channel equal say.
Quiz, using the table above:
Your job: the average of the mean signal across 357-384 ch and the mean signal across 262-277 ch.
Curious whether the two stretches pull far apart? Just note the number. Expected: 26.2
